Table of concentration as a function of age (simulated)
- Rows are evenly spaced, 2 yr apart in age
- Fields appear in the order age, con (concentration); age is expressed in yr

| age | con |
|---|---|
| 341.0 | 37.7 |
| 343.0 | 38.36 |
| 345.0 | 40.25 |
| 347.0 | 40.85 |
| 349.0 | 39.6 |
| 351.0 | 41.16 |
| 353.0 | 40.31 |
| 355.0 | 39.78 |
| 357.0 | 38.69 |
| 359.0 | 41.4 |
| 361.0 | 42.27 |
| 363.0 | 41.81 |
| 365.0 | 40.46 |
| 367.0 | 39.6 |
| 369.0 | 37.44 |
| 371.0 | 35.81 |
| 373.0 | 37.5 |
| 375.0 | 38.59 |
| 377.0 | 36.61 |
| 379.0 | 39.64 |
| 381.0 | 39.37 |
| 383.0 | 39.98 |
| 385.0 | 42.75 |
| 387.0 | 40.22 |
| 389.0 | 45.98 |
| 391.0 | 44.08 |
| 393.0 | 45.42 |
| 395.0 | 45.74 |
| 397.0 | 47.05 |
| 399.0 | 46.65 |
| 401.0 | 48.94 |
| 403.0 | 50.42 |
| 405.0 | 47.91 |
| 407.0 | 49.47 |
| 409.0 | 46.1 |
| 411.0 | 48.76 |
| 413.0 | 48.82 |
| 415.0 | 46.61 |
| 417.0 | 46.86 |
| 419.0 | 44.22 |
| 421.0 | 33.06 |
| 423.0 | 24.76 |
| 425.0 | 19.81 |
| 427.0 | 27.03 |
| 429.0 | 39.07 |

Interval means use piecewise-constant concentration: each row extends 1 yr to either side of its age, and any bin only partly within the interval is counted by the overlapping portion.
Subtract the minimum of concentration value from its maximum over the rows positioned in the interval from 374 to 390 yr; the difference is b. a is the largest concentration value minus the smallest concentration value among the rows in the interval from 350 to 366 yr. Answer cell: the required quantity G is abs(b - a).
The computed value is 6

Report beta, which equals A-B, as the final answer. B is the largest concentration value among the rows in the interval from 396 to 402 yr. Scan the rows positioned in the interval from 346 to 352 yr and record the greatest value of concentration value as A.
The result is -8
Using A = 41.16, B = 48.94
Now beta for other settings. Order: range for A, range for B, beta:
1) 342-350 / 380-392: -5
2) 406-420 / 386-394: 3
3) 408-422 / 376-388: 6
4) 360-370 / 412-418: -7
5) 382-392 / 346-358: 5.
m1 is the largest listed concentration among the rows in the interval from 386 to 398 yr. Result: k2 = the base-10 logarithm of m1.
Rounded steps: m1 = 47.05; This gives 1.67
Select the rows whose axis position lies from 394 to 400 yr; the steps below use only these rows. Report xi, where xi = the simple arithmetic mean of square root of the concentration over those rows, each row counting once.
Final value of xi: 6.82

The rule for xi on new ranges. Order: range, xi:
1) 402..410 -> 6.96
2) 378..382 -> 6.29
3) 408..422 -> 6.69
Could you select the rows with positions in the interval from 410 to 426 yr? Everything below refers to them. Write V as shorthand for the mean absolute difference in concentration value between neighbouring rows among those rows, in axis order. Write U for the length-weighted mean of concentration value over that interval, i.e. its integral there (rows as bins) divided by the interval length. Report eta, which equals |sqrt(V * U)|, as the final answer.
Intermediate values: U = 39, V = 4.2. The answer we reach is 12.9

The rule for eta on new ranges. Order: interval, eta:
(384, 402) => 9.5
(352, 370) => 7.1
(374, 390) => 9.9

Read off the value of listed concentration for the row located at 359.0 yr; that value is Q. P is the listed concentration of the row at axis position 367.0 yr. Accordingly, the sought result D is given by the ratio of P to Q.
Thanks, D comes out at 1.0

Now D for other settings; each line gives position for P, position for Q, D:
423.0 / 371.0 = 0.7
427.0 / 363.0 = 0.6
